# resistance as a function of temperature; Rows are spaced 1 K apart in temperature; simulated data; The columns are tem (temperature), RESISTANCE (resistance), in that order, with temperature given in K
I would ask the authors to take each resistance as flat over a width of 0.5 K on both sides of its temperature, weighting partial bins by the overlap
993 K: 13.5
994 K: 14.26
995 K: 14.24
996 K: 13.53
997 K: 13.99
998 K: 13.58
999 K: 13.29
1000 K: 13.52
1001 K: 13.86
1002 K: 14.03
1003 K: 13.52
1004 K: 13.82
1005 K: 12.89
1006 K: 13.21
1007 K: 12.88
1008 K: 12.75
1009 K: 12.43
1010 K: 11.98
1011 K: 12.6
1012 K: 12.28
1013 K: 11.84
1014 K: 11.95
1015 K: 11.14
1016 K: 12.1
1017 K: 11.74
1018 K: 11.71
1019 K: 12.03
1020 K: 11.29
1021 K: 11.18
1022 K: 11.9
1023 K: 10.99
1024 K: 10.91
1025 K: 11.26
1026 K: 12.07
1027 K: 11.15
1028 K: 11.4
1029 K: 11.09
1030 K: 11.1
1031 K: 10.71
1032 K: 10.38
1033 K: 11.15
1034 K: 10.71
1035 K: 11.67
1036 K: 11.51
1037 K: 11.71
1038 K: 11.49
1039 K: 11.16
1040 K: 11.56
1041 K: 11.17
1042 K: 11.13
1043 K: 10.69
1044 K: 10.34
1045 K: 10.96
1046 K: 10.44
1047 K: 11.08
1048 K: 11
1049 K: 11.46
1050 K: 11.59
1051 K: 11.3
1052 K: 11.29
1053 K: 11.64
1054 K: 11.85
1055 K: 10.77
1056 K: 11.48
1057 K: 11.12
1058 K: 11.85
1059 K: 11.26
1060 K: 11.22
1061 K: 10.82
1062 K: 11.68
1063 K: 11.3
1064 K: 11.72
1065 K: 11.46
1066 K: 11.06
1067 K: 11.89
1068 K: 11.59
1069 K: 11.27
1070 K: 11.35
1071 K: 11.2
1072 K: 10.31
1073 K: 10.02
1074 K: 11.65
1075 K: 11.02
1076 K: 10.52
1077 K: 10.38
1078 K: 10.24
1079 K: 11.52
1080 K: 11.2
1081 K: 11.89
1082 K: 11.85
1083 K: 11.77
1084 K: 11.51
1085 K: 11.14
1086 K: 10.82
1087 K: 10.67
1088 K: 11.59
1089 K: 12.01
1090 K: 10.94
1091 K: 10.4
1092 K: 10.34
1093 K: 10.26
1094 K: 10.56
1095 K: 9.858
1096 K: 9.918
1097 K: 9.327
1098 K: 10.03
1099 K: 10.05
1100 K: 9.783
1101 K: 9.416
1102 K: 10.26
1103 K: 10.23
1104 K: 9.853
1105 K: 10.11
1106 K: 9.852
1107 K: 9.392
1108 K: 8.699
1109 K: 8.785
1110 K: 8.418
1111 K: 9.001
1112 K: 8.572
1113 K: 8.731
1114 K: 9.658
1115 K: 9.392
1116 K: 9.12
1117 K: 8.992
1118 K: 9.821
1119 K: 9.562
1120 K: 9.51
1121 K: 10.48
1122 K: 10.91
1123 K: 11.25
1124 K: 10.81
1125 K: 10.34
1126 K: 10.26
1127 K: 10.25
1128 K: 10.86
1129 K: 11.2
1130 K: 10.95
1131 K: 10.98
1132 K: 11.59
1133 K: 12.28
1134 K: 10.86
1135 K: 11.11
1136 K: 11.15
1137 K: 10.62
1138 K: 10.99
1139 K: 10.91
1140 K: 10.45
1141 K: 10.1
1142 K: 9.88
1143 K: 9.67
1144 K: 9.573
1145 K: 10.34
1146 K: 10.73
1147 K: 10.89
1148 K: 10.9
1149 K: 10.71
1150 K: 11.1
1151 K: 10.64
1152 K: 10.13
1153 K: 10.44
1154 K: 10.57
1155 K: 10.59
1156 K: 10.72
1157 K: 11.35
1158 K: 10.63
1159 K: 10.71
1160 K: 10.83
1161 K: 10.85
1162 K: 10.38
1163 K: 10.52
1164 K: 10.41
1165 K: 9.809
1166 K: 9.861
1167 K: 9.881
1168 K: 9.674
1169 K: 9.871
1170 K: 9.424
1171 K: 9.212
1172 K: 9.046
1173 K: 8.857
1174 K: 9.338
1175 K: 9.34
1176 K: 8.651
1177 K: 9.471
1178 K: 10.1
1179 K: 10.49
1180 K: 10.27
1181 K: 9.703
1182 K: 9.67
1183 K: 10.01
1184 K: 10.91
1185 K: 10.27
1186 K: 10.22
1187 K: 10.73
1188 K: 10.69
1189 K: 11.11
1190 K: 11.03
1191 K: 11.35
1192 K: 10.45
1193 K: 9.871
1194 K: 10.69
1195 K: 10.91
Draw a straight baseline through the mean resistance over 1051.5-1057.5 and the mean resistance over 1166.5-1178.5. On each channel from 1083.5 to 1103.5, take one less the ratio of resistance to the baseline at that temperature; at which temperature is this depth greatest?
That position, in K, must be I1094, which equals 1097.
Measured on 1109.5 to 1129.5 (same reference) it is 1110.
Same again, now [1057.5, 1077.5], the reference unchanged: 1073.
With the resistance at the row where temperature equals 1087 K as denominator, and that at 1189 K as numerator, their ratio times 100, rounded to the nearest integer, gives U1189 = 104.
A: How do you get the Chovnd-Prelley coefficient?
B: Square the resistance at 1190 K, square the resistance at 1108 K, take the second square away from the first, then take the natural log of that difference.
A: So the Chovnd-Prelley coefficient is 3.83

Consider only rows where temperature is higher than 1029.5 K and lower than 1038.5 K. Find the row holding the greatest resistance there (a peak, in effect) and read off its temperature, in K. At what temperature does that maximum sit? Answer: 1037 K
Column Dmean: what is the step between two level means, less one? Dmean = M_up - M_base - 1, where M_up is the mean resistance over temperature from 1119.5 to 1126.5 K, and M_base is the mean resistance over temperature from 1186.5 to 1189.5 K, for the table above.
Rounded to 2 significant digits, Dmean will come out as -1.3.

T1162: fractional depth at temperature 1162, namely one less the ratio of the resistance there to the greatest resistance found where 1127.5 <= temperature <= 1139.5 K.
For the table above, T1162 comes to 0.15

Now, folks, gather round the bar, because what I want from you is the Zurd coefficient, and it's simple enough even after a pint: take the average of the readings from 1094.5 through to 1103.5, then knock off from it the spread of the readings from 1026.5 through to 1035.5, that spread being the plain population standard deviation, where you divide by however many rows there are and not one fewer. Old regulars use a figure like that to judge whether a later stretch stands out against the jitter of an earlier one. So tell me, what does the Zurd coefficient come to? 9.5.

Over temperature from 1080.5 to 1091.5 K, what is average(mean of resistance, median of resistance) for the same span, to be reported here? 11.4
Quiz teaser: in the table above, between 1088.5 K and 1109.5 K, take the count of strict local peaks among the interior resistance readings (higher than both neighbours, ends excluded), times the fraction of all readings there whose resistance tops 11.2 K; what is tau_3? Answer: 0.24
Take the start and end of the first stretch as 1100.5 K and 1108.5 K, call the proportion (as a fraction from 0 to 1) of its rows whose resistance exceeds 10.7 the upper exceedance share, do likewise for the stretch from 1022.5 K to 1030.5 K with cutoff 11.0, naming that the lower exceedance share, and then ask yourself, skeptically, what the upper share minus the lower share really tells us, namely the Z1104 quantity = -0.75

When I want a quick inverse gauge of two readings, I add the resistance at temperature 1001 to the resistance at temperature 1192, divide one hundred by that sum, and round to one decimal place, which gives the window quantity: 4.1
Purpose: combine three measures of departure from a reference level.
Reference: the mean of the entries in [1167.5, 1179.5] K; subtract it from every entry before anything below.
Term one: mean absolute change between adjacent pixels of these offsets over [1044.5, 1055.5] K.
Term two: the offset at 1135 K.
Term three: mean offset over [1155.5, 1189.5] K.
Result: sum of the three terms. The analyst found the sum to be 2.7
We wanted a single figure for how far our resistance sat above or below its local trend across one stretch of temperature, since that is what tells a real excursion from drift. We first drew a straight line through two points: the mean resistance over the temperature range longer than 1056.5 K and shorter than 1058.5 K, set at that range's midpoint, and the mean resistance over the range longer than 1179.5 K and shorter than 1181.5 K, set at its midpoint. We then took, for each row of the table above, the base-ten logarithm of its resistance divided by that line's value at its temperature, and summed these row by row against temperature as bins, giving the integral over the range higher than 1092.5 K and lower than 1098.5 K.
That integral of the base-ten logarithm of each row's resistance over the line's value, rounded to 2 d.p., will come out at -0.26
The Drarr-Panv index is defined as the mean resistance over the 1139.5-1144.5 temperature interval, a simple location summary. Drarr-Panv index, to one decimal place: 9.9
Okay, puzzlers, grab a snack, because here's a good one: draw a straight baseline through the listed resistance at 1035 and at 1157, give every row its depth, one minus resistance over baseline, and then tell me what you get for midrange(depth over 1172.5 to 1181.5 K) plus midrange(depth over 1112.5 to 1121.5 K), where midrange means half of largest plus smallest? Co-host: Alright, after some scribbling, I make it 0.31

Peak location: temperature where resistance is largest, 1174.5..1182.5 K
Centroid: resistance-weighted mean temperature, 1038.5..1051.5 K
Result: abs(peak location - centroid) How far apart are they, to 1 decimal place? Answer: 134.0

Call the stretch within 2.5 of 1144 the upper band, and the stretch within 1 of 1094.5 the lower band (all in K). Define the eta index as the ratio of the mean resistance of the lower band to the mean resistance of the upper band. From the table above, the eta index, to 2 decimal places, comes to 1.02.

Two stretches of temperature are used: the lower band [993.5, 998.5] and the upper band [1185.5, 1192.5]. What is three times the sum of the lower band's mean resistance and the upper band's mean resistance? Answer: 74.2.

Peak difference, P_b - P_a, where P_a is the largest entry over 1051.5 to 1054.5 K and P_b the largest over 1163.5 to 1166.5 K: -1.4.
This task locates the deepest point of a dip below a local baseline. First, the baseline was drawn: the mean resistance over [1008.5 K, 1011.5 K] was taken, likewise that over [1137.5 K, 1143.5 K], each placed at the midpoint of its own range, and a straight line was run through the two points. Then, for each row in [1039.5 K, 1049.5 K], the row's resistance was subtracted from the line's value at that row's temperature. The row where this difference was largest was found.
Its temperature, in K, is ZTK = 1044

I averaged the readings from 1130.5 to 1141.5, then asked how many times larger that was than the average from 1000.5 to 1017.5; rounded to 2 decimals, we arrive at 0.87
